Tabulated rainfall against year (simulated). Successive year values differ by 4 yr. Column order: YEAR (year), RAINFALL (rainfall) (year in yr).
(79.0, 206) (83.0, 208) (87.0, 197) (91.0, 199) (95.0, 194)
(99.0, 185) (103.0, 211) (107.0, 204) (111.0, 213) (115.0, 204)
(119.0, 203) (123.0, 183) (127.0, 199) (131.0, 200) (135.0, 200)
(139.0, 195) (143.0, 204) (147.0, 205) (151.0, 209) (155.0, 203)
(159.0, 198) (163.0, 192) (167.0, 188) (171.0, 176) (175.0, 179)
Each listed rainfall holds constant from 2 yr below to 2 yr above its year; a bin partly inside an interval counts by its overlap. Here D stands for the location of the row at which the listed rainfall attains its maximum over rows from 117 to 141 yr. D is 119.0 yr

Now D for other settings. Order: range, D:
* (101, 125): 111.0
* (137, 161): 151.0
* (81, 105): 103.0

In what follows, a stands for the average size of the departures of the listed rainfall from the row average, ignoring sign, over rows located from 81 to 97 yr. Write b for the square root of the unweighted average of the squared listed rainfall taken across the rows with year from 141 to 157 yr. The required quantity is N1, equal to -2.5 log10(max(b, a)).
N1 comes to -5.78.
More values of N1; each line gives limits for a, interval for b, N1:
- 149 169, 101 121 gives -5.79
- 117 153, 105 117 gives -5.79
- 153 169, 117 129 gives -5.73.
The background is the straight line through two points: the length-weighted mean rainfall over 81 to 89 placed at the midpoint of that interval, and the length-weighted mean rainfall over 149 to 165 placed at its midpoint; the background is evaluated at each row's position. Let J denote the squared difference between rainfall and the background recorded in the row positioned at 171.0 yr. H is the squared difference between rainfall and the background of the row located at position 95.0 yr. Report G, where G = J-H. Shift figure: 514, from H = 68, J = 581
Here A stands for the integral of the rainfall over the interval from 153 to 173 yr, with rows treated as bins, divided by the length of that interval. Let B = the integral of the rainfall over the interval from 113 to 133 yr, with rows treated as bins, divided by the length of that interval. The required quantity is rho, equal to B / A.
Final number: 1.03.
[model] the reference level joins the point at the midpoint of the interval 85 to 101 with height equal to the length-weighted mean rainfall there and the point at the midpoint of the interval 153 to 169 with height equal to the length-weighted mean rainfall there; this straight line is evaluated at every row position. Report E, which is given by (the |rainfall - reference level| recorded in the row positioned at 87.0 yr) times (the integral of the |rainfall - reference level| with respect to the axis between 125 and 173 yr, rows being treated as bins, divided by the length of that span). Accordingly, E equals 25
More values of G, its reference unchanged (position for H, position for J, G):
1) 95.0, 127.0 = -62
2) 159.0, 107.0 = -2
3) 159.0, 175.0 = 435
